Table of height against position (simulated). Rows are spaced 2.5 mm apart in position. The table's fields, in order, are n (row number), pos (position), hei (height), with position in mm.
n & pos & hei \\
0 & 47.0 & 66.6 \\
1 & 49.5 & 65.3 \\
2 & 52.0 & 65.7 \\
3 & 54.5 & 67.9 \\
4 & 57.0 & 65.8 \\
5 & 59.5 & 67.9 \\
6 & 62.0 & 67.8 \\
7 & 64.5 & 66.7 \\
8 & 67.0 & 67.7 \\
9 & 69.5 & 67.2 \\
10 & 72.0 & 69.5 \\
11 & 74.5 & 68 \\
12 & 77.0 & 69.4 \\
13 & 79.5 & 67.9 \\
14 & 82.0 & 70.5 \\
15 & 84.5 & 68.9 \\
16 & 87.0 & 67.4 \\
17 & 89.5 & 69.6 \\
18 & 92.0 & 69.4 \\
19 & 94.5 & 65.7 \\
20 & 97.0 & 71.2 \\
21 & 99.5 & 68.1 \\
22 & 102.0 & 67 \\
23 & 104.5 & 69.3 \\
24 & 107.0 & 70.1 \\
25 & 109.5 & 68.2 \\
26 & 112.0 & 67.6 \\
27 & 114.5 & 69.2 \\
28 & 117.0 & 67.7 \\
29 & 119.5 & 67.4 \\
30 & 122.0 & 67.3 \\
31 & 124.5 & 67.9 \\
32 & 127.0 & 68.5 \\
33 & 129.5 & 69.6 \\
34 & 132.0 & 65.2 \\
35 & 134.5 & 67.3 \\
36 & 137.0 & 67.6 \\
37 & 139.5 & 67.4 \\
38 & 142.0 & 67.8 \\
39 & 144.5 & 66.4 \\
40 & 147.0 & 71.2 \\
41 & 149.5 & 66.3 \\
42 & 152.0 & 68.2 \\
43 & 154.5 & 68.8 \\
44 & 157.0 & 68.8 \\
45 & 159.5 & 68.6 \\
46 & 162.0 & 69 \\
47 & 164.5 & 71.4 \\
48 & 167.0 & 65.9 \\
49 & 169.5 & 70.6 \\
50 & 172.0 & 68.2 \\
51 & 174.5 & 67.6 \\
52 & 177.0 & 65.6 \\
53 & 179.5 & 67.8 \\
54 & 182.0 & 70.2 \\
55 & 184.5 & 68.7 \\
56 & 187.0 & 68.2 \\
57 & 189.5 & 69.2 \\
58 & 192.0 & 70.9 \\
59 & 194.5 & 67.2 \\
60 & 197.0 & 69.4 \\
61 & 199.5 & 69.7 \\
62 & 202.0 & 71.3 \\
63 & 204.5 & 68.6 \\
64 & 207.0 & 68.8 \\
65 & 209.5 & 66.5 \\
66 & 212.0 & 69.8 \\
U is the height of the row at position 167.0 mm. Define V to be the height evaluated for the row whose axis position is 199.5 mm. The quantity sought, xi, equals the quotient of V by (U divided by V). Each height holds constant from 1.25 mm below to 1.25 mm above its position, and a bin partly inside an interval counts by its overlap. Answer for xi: 73.7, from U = 65.9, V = 69.7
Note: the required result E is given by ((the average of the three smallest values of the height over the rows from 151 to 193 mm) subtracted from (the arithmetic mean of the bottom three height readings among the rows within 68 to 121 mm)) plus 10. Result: 10.3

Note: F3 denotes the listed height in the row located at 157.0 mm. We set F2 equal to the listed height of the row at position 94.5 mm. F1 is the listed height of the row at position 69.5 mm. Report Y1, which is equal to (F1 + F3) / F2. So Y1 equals 2.07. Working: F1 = 67.2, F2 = 65.7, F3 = 68.8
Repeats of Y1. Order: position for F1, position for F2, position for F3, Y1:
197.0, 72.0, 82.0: 2.01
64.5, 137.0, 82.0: 2.03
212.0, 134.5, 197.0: 2.07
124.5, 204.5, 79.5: 1.98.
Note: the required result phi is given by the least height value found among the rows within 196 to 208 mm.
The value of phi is 68.6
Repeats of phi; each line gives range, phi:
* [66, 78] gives 67.2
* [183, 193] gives 68.2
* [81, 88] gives 67.4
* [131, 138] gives 65.2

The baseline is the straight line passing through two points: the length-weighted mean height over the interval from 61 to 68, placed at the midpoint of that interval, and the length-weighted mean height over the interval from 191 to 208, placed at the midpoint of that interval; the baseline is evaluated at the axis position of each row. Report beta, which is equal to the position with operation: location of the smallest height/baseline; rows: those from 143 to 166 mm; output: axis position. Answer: 149.5 mm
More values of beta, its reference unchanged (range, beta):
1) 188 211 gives 209.5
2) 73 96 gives 94.5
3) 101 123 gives 102.0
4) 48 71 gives 49.5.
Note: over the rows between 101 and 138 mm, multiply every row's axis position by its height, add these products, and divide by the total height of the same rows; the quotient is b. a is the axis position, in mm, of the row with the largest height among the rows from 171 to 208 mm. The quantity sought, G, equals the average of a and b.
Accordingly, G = 160.7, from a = 202.0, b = 119.4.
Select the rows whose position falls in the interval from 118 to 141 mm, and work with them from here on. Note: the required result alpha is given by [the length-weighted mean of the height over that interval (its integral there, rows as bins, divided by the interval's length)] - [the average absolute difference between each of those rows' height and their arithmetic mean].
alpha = 66.9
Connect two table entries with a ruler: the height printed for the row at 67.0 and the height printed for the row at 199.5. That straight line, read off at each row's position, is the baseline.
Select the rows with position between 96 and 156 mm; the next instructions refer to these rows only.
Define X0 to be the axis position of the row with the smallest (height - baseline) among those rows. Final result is 132.0 mm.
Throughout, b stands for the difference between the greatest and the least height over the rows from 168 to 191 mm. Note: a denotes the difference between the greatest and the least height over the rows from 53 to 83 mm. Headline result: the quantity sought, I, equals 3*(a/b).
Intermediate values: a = 4.7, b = 5.0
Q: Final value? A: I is 2.82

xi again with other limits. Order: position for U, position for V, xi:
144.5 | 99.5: 69.8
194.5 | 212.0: 72.5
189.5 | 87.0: 65.6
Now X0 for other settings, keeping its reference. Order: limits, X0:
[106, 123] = 122.0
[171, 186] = 177.0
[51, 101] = 94.5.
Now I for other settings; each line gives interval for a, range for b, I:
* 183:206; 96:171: 1.98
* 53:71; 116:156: 1.05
